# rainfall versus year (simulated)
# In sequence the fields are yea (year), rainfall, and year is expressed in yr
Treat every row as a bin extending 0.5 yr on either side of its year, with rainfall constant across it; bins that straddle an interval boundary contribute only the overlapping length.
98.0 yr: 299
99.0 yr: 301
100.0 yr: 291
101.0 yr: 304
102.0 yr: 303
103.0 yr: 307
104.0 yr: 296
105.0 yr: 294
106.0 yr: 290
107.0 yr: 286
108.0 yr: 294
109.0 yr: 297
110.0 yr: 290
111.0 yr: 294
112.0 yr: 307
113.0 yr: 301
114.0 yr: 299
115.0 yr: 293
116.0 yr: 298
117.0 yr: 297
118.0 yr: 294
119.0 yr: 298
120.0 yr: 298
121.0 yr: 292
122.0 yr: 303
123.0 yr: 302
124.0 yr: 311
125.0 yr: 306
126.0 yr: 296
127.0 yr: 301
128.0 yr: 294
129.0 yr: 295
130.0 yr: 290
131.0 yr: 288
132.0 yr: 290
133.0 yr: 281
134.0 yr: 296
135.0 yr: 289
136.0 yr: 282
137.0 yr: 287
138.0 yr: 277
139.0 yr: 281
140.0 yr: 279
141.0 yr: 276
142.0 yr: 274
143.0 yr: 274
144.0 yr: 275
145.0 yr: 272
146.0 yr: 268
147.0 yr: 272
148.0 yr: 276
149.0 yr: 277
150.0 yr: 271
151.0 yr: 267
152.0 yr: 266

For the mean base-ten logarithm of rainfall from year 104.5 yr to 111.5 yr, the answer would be 2.47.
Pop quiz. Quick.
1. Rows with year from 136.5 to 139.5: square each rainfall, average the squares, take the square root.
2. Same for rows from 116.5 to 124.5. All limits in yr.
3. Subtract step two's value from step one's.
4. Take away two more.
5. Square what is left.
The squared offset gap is 389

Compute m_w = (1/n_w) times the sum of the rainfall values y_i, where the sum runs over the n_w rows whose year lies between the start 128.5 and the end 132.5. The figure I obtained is 291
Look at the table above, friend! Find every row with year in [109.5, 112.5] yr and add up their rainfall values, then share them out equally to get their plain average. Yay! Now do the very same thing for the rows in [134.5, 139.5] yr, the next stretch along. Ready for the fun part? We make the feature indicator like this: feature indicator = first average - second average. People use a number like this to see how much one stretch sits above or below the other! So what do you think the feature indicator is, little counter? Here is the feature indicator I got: 14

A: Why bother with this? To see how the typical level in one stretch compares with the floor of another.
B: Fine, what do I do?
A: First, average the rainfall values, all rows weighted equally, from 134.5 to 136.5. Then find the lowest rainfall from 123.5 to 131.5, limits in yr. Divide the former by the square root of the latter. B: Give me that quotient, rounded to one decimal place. 16.8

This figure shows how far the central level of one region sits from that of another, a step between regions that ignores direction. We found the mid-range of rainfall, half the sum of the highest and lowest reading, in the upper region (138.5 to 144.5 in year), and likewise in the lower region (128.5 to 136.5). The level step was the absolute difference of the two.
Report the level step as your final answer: 11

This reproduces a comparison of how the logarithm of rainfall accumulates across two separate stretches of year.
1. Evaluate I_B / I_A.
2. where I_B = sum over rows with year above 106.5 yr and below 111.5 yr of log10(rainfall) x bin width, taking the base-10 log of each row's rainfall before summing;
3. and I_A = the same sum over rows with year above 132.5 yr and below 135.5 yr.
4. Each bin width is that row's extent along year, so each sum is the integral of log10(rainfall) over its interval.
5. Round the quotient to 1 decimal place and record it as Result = 1.7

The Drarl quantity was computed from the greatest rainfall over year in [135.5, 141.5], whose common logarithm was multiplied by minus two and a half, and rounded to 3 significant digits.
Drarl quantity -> -6.14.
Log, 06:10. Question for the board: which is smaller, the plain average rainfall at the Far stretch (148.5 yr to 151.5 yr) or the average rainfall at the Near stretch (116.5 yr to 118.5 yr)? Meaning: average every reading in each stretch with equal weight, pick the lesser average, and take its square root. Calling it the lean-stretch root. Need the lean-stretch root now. 16.5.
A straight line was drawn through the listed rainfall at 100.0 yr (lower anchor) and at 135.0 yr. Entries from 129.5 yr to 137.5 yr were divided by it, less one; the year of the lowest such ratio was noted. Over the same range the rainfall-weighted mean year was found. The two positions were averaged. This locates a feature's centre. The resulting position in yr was 133.2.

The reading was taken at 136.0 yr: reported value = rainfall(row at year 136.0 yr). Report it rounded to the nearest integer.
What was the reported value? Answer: 282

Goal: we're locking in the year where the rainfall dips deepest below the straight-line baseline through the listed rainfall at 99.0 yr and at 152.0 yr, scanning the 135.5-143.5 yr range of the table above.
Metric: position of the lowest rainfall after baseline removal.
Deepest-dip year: 142.0 yr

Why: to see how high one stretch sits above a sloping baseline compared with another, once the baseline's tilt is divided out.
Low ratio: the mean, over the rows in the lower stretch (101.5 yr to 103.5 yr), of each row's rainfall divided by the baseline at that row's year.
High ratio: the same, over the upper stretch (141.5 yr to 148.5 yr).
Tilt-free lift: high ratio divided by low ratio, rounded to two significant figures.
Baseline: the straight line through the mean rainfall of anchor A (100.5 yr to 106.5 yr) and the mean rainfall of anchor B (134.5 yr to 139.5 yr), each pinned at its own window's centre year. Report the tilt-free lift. 0.96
